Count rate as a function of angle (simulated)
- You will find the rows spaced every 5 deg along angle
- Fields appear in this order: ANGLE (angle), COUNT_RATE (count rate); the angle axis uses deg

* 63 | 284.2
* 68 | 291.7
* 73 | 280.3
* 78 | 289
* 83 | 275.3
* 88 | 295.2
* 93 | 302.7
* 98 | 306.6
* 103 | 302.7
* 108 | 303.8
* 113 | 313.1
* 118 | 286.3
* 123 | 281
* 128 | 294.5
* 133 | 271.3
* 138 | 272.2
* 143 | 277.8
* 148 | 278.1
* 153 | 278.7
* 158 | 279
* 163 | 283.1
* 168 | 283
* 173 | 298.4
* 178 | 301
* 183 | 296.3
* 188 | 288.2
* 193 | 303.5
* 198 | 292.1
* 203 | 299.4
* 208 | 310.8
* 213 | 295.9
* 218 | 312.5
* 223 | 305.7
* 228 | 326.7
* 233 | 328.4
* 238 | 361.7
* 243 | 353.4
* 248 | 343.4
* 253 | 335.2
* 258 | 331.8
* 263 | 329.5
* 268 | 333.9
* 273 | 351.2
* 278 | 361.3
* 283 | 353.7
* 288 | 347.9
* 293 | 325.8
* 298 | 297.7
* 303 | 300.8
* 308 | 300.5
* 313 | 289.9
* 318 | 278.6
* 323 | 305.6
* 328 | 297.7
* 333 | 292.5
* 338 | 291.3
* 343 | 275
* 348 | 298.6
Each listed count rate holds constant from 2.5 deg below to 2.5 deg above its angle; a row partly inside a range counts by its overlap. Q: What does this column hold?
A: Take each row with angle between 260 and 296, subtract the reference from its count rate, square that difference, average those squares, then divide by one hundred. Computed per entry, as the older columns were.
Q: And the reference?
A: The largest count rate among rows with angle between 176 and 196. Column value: 17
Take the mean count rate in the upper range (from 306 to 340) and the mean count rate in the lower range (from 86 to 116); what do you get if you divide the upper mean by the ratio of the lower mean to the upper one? 284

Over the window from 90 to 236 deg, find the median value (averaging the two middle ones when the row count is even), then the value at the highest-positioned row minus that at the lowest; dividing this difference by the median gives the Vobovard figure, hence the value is 0.09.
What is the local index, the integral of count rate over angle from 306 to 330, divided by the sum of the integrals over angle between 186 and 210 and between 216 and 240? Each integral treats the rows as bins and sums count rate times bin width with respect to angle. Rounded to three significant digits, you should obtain 0.471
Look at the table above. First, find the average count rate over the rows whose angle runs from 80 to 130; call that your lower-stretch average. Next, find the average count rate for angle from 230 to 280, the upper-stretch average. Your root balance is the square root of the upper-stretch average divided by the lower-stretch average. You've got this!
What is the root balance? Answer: 1.08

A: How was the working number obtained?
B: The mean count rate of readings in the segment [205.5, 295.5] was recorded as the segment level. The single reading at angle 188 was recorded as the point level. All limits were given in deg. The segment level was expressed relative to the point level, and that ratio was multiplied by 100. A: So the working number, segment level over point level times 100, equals 116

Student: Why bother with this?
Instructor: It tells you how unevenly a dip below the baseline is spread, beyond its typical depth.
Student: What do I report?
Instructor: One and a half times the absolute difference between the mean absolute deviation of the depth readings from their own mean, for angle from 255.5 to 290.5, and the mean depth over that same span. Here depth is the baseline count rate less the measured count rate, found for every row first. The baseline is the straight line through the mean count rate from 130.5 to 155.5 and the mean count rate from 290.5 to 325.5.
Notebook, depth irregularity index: 88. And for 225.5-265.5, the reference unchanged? 88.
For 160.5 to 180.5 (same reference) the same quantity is 29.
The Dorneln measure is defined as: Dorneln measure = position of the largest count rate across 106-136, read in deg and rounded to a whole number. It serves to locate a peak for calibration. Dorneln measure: 113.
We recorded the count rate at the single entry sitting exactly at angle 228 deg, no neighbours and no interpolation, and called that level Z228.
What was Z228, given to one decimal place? 326.7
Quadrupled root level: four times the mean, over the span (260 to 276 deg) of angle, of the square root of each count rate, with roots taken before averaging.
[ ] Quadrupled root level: 73.6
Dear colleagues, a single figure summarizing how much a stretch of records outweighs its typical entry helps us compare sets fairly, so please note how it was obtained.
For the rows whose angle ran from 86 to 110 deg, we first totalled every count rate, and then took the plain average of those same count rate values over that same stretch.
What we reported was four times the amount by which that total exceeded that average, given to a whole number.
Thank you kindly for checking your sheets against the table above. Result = 4835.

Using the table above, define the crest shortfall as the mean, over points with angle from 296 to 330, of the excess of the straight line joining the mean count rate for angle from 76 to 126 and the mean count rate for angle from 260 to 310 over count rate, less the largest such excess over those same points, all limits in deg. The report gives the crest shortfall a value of -18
